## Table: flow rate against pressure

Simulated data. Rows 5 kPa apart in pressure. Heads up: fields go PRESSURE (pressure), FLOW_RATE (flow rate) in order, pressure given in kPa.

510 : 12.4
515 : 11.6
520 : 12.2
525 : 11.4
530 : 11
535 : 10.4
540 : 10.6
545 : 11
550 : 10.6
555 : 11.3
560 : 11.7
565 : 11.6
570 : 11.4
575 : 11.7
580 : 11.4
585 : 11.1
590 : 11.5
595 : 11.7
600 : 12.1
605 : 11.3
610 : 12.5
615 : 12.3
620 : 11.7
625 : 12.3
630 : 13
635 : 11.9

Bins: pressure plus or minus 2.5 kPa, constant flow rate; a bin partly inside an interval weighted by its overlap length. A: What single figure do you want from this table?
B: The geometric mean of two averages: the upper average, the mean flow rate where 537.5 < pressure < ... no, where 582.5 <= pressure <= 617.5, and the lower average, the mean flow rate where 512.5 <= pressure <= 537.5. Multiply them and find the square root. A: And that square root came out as 11.6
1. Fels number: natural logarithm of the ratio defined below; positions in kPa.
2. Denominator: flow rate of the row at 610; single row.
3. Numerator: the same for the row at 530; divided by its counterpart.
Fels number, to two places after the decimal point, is -0.13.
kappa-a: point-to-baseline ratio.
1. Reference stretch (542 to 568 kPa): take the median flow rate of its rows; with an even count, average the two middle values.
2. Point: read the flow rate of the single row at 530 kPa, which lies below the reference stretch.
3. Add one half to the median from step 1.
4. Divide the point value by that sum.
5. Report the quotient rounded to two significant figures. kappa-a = 0.93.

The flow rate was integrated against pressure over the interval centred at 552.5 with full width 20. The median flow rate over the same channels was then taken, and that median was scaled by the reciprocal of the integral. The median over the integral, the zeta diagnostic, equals 0.05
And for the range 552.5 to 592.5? 0.02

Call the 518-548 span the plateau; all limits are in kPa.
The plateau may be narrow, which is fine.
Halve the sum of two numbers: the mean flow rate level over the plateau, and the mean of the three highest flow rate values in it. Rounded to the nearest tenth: 11.3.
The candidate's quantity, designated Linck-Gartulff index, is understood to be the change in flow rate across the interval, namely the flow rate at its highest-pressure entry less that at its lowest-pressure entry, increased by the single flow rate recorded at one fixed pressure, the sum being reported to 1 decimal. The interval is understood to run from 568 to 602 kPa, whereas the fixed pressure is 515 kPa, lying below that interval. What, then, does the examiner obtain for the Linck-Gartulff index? 12.3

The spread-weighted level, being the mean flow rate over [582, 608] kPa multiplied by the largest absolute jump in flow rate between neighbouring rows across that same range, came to 9.2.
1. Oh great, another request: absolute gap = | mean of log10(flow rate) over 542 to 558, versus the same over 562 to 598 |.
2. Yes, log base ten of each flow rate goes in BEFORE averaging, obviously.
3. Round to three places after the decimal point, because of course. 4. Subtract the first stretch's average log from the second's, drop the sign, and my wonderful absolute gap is 0.020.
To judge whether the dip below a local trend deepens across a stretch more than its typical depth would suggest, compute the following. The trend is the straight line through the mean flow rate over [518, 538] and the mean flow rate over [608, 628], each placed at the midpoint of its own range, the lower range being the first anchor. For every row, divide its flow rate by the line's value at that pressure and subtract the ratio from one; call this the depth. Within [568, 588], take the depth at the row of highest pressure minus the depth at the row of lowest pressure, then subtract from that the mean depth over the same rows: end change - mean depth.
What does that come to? 0.01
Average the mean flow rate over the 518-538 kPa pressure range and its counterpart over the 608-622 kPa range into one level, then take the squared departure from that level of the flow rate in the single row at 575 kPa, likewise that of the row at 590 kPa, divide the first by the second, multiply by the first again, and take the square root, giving 0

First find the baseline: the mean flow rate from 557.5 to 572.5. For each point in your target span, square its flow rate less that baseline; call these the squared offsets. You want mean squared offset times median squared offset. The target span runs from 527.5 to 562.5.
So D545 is 0.18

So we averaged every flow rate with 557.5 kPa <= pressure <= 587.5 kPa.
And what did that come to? 11.5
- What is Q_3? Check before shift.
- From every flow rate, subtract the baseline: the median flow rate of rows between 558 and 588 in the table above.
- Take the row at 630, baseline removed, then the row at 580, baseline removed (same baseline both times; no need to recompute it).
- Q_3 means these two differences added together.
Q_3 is 1.4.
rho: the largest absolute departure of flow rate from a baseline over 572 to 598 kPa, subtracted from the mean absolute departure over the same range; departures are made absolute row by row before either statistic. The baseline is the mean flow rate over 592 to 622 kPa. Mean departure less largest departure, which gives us -0.38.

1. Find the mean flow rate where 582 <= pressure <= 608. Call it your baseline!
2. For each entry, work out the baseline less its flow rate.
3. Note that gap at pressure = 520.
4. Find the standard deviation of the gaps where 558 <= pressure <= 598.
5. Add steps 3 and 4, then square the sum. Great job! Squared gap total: 0.2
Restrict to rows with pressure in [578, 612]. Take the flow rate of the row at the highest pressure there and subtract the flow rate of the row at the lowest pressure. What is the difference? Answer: 1.10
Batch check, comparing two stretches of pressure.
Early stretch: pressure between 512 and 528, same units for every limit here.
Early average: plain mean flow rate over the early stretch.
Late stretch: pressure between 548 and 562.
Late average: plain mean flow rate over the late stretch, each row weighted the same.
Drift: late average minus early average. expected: -0.53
